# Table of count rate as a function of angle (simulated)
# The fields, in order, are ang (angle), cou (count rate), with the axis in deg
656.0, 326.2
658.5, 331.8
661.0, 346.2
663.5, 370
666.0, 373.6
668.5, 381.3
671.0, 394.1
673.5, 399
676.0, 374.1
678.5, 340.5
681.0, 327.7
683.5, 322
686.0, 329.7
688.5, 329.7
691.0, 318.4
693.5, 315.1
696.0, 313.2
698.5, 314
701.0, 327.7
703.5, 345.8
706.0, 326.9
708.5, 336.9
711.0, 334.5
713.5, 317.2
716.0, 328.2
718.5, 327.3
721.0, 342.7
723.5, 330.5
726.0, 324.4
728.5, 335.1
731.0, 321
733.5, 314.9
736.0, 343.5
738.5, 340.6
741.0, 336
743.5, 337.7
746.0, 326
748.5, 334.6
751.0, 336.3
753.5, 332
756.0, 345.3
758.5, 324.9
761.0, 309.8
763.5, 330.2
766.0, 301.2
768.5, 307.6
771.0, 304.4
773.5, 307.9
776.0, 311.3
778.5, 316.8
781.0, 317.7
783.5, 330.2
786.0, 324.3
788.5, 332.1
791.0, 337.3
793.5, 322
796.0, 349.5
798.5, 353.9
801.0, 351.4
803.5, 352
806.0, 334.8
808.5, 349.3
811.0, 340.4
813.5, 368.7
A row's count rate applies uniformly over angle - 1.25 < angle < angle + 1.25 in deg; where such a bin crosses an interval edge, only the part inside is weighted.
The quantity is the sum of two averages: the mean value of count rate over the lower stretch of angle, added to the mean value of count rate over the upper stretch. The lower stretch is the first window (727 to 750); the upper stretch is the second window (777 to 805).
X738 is 667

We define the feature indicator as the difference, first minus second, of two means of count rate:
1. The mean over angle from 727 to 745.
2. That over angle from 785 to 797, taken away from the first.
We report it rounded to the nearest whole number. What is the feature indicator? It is 0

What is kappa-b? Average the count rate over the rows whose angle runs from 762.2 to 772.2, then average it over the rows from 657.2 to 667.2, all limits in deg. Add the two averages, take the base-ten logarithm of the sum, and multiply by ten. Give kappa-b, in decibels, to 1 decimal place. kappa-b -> 28.2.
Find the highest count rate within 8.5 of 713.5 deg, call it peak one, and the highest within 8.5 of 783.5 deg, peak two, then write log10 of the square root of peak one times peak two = 2.53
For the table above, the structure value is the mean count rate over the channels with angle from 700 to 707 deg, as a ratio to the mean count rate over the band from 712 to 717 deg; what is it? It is 1.03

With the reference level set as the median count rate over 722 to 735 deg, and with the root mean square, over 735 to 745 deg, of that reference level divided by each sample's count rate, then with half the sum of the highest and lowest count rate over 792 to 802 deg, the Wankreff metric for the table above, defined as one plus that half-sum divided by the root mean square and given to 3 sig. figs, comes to 355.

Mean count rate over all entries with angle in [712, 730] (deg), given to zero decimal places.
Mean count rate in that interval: 329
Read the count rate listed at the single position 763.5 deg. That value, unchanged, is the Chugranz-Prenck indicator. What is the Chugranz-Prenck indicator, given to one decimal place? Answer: 330.2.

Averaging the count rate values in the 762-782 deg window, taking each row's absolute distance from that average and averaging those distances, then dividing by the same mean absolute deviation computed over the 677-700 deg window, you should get 0.93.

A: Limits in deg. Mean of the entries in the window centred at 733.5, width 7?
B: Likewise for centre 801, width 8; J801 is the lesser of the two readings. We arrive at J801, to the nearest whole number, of 326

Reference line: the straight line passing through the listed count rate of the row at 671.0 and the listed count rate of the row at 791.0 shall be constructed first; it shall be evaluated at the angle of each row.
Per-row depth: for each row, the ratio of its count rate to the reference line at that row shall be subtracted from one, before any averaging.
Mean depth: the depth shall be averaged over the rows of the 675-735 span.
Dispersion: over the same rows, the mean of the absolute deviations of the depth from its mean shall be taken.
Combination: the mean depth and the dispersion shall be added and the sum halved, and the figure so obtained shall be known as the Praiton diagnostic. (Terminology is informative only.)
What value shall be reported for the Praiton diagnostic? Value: 0.08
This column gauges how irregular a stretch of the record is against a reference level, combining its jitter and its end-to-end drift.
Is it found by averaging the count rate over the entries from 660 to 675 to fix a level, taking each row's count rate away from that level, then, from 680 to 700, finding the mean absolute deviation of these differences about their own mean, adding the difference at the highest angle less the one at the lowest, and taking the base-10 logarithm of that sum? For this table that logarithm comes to 1.30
